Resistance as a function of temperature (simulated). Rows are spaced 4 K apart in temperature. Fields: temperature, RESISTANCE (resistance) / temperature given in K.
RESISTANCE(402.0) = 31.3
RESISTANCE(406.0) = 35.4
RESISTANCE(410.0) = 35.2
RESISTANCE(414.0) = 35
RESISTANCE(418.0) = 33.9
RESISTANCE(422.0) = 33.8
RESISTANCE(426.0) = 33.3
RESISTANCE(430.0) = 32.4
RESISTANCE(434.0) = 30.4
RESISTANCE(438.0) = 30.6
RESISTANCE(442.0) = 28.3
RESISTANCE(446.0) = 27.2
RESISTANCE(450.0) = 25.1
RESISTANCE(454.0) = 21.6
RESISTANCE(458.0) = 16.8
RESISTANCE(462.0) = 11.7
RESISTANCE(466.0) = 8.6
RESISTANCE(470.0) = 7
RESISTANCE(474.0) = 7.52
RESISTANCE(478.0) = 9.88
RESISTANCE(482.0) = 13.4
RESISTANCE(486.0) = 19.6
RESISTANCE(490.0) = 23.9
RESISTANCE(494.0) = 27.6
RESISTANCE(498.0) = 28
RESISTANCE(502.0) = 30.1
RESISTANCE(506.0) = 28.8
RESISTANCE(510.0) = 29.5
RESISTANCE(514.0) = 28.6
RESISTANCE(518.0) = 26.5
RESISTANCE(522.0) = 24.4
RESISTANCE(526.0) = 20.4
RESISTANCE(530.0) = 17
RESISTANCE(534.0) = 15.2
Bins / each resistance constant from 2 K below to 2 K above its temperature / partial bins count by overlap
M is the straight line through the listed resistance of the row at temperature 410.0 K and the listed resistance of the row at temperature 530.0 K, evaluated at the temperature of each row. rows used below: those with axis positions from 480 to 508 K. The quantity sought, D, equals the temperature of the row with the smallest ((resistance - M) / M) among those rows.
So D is 482.0 K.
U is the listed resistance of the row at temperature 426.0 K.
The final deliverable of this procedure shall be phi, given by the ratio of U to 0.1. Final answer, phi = 333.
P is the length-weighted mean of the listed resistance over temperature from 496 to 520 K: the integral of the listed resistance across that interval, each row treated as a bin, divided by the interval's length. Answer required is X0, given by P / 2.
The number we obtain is 14.3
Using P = 29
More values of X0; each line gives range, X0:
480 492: 9.5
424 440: 15.8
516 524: 12.7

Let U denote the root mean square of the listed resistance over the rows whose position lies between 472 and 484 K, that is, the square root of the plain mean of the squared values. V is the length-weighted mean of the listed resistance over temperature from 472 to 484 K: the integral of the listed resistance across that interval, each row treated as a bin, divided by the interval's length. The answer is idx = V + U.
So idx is 21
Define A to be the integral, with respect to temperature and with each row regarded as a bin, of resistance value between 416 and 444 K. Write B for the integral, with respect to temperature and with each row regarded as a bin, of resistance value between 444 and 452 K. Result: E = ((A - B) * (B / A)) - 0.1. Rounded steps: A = 891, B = 209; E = 160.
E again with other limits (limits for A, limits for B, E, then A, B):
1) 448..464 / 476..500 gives -307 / 301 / 490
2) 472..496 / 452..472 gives 93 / 408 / 263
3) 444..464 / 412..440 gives -1138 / 410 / 918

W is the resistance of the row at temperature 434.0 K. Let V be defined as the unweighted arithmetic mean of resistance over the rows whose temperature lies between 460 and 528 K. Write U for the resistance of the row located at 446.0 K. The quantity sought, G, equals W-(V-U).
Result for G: 37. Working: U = 27.2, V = 20.3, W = 30.4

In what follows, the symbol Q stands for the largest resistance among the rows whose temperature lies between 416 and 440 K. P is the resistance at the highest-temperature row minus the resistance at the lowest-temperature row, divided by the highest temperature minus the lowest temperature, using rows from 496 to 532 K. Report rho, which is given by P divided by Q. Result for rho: -0.0101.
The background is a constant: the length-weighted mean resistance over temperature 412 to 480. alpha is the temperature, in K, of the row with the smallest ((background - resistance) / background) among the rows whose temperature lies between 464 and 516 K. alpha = 502.0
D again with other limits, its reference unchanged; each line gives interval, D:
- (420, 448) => 446.0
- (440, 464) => 462.0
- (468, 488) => 470.0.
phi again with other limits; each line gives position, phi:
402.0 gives 313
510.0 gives 295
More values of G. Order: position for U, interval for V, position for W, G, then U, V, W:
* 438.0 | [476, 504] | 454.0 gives 30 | 30.6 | 21.8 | 21.6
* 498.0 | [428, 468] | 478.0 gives 15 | 28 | 23.3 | 9.88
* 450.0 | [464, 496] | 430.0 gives 43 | 25.1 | 14.7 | 32.4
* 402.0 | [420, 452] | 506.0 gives 30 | 31.3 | 30.1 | 28.8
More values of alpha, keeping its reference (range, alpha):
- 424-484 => 426.0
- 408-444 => 410.0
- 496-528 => 502.0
